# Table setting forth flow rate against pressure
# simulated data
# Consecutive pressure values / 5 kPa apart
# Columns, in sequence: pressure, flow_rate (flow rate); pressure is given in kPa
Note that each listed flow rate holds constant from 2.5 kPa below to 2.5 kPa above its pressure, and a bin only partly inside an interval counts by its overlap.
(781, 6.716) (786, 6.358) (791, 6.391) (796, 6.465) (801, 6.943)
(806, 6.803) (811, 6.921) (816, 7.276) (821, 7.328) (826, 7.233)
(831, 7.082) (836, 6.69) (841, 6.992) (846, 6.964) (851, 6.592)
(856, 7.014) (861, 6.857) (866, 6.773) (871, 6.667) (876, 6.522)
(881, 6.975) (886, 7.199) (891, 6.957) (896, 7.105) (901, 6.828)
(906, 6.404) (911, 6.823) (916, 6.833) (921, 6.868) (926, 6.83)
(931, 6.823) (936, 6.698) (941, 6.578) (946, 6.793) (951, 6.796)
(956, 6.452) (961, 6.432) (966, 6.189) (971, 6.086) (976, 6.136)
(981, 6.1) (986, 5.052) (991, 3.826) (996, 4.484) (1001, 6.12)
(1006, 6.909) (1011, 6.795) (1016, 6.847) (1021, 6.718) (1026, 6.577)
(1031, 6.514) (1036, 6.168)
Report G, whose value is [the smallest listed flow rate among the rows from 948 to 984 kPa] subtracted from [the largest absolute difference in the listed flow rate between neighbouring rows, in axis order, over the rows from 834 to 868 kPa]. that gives -5.66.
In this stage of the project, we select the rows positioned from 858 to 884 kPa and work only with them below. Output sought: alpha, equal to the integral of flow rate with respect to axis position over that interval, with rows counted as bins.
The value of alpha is 176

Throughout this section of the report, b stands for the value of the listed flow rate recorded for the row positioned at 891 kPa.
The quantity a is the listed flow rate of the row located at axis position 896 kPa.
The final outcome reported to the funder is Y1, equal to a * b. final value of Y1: 49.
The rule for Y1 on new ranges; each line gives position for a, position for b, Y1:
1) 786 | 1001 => 39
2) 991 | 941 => 25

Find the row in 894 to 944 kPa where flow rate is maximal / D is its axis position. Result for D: 896 kPa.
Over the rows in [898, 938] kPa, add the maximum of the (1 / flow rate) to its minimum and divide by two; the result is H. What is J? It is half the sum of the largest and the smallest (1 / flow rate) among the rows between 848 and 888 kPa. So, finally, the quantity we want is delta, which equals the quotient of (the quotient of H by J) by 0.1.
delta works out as 10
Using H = 0.151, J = 0.146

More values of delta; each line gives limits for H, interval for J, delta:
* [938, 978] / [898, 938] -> 10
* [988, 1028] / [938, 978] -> 13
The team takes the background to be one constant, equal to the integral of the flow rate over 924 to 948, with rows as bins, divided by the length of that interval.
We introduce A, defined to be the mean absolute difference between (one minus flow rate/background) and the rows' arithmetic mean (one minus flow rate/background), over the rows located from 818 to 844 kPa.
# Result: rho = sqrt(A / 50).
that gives 0.0231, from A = 0.027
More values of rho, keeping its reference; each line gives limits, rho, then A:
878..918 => 0.0224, 0.025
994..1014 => 0.0486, 0.118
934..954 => 0.0152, 0.012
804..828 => 0.0244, 0.030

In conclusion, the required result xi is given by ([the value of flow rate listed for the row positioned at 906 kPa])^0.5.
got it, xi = 2.53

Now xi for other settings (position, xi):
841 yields 2.64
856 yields 2.65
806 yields 2.61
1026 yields 2.56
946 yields 2.61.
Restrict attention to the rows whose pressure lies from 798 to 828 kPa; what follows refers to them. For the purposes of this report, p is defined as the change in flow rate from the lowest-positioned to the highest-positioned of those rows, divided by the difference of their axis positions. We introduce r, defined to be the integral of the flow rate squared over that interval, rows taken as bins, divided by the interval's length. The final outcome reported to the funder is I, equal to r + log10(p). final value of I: 48.1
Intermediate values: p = 0.012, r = 50.0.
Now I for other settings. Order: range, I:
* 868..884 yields 43.9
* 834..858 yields 45.2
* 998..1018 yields 42.6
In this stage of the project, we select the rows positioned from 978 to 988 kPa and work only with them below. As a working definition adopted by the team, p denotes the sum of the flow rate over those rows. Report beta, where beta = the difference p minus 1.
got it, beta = 10.2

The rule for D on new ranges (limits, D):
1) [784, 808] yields 801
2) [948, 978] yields 951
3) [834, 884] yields 856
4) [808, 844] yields 821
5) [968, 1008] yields 1006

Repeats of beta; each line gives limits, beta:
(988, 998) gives 7.3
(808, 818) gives 13.2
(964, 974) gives 11.3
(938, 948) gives 12.4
